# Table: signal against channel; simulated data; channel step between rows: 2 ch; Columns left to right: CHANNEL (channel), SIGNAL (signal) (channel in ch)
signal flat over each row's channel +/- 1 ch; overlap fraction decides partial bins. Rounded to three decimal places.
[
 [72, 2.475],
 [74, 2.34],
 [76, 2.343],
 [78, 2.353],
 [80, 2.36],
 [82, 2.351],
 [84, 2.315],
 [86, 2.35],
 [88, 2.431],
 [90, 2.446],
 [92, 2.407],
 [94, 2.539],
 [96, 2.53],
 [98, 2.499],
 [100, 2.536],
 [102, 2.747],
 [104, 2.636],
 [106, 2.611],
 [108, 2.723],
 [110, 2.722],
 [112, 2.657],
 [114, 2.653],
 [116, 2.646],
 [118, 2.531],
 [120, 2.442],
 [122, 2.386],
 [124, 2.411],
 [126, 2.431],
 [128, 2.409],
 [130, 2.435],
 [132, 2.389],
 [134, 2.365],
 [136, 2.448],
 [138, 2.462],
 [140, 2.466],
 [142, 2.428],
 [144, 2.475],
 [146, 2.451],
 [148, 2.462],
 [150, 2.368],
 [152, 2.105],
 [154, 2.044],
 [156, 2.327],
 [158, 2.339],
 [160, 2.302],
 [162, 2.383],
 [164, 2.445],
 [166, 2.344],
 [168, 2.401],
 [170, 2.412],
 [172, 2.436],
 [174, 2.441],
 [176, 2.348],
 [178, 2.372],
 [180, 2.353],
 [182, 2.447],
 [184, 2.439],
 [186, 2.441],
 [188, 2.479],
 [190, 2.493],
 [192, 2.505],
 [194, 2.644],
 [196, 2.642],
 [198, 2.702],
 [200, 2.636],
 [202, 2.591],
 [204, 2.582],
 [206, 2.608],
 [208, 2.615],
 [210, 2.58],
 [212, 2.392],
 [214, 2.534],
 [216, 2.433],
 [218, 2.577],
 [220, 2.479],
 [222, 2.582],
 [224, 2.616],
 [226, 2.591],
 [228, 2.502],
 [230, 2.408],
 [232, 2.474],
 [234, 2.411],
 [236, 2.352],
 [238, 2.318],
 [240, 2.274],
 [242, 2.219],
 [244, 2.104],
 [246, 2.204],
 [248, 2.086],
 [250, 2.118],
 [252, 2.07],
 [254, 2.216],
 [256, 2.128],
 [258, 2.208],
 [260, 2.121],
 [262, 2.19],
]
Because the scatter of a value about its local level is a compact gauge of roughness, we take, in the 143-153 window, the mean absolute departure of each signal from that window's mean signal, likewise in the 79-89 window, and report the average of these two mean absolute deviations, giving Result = 0.068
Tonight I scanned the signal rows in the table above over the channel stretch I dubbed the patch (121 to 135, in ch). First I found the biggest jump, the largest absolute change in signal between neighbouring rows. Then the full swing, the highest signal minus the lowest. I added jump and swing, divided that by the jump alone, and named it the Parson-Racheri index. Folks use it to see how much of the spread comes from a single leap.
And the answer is 2.5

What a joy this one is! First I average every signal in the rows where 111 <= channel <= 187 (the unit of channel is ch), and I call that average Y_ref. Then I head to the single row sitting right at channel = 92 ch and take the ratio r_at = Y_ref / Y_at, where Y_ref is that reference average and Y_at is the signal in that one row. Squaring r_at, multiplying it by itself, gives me 1.00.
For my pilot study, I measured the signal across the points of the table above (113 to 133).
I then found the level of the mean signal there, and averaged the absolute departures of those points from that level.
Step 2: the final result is 0.08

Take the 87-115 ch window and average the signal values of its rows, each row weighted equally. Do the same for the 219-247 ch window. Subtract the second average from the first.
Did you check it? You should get 0.19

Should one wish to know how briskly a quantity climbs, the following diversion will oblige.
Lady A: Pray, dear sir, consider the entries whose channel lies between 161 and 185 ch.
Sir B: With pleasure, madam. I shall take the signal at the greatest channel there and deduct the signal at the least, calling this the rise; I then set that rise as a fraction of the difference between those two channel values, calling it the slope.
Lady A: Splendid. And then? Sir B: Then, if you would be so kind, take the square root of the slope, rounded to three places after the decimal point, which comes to 0.050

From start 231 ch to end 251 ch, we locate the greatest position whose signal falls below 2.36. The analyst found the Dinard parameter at 250 ch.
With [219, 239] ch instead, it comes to 238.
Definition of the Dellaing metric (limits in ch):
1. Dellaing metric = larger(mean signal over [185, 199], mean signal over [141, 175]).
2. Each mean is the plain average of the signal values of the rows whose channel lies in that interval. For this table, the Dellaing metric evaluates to 2.558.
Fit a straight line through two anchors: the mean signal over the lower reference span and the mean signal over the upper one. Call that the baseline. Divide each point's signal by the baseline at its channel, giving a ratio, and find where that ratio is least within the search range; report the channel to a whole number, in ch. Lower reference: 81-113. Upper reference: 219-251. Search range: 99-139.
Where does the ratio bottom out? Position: 134 ch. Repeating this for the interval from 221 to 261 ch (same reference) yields 252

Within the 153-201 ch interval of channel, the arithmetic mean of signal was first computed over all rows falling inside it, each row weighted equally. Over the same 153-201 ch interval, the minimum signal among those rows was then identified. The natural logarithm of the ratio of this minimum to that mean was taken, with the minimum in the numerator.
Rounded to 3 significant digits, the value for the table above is -0.174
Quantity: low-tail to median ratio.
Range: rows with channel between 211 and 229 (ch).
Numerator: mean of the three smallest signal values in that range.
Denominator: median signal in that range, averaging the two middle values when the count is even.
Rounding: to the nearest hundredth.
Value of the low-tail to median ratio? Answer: 0.96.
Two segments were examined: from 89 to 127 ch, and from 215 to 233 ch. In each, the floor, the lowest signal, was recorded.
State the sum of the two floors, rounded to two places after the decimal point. 4.79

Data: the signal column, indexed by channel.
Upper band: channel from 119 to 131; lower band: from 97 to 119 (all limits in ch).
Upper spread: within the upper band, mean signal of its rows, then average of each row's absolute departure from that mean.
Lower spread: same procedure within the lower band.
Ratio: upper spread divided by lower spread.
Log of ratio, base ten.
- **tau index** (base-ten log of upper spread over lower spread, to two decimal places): -0.58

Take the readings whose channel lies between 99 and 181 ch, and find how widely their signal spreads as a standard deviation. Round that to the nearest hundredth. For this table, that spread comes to 0.14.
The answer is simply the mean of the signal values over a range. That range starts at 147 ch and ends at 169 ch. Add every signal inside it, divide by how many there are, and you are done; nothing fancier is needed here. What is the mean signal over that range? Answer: 2.32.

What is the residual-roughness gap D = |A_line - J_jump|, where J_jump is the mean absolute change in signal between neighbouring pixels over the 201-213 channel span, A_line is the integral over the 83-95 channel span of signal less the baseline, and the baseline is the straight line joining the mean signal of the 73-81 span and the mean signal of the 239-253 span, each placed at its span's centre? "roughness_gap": 0.90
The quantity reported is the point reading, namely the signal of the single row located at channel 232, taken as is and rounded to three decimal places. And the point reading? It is 2.474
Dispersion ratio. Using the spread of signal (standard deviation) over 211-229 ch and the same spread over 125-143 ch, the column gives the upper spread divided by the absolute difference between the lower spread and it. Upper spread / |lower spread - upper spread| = 1.8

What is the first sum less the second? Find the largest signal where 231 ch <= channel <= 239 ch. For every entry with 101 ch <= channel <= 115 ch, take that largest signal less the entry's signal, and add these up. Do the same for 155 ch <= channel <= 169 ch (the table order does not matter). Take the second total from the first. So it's -2.2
